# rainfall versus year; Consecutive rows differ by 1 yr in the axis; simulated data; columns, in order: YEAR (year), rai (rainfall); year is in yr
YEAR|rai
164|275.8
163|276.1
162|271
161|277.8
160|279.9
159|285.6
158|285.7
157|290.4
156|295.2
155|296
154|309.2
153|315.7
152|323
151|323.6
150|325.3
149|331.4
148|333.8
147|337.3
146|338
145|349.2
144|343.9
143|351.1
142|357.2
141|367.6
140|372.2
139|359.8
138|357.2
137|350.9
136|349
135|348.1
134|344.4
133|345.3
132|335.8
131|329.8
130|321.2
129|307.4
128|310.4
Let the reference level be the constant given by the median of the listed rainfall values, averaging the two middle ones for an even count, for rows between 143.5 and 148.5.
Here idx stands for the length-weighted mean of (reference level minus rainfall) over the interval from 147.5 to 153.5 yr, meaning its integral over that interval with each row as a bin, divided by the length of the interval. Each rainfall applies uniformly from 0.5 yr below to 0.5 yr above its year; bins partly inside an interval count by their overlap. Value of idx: 13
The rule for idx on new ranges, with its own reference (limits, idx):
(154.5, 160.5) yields 49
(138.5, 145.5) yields -19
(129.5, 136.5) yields -1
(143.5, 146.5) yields -6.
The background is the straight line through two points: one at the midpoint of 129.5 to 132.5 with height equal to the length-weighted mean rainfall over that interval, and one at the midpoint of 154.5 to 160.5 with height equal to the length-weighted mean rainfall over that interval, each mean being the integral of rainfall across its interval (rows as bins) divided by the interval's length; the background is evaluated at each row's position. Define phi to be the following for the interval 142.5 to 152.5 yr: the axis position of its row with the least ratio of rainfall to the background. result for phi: 151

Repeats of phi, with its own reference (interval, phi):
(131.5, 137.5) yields 132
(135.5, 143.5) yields 136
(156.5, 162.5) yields 162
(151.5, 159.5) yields 158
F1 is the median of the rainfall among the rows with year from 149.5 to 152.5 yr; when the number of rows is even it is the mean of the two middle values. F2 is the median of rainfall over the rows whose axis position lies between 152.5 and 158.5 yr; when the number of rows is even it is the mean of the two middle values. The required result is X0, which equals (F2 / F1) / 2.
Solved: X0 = 0.46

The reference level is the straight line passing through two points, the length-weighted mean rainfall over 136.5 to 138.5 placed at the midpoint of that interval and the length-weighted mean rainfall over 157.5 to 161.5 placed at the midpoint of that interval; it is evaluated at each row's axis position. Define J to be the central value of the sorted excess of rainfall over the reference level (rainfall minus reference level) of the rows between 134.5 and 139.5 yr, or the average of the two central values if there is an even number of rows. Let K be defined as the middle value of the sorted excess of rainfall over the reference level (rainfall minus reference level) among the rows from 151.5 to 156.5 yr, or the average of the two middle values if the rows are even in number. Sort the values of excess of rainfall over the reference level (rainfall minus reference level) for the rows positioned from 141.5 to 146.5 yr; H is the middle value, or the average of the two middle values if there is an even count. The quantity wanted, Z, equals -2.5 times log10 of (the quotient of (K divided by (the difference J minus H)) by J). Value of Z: 3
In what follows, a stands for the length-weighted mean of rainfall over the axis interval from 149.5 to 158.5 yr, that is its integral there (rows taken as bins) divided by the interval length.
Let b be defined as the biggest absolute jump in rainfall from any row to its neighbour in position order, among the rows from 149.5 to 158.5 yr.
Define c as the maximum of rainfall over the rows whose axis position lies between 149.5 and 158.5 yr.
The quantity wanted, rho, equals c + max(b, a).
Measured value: 632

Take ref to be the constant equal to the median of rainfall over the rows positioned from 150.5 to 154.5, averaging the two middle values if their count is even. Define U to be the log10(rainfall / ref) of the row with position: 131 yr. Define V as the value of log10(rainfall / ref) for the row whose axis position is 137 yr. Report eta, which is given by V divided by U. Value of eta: 3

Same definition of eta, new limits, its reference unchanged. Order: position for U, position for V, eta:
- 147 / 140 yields 3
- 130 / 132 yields 9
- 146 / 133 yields 1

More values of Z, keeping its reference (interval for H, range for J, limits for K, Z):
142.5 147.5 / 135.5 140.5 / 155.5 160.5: 9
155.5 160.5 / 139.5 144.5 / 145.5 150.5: 3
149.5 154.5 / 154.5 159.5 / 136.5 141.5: -5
